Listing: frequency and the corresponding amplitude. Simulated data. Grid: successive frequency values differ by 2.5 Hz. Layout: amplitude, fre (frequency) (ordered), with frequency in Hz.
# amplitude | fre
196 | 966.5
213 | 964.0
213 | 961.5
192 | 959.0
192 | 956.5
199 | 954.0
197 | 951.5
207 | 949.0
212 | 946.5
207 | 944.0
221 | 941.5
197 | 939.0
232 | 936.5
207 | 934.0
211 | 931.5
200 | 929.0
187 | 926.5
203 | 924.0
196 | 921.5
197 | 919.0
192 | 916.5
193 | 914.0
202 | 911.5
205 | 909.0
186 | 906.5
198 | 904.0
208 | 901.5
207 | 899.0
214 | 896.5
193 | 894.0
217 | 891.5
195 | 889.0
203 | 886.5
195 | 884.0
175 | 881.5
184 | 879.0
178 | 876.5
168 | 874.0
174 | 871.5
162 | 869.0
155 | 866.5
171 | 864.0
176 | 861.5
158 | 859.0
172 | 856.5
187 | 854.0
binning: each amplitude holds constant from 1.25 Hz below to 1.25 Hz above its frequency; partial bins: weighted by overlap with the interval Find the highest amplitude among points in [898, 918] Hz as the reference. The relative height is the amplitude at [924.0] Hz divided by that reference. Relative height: 0.98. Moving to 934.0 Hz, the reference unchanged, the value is 1.00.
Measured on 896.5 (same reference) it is 1.03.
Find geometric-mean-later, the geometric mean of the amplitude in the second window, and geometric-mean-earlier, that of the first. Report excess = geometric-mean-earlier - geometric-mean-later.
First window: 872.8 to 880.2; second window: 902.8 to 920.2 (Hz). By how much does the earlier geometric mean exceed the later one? -20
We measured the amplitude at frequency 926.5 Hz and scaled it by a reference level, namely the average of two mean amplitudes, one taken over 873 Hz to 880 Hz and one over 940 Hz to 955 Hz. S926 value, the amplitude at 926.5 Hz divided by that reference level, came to 0.97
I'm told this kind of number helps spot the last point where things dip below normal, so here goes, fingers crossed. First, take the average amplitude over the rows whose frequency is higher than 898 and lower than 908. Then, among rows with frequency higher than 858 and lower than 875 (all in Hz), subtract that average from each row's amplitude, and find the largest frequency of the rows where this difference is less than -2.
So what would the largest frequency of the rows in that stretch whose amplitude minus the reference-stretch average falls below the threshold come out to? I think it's 874.0 Hz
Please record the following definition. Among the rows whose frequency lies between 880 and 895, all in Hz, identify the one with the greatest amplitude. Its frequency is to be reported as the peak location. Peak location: 891.5 Hz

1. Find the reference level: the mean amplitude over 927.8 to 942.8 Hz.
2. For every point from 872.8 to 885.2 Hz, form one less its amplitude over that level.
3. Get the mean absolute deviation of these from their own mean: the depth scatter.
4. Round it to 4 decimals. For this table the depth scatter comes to 0.0360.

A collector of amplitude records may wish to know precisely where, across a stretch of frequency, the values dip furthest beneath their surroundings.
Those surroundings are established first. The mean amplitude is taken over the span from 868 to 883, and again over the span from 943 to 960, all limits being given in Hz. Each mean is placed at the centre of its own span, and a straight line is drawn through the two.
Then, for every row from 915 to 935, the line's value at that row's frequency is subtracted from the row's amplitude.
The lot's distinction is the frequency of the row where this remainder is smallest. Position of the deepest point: 926.5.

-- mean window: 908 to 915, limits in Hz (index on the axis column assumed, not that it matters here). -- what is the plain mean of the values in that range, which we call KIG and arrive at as 200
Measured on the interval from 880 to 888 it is 191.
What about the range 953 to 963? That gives 199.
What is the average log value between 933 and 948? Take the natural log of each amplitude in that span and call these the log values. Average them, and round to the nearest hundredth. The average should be 5.36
